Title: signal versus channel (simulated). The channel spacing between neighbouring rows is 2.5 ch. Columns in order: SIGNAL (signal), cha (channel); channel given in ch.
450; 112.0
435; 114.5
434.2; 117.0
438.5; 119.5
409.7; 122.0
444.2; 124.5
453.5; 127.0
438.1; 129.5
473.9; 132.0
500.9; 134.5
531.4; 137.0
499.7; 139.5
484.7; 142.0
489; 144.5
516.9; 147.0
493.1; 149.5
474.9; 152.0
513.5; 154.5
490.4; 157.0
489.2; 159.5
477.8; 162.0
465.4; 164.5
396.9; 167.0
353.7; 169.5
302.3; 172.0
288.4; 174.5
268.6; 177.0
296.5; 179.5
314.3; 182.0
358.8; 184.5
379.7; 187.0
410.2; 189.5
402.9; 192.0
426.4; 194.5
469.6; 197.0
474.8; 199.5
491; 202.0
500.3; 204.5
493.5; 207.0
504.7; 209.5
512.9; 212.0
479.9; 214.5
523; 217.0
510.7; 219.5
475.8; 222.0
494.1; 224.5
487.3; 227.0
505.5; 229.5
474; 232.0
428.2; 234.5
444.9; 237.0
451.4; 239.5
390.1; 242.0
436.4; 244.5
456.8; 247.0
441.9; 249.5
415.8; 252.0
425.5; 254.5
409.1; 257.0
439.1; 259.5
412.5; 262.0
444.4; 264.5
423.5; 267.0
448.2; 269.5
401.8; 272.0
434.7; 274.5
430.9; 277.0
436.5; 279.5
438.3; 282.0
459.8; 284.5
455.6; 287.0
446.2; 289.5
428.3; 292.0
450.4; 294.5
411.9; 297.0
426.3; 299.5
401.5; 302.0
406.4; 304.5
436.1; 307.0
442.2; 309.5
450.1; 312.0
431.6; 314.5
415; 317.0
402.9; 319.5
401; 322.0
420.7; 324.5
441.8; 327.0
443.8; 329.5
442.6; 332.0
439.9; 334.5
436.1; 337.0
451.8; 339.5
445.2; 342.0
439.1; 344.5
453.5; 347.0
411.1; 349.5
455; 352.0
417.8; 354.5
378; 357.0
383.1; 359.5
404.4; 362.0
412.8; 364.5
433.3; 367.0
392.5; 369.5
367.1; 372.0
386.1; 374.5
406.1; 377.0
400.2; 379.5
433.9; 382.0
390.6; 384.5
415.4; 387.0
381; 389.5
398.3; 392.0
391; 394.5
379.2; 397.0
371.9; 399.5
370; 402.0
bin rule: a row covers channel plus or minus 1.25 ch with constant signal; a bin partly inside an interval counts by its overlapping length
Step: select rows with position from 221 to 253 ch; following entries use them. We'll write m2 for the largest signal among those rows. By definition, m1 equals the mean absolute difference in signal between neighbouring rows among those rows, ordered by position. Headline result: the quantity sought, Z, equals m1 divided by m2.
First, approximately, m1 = 26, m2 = 505.5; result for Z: 0.052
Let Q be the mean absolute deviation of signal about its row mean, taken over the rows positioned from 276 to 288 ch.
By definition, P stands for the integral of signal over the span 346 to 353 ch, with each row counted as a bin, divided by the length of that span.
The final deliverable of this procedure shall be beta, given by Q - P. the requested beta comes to -428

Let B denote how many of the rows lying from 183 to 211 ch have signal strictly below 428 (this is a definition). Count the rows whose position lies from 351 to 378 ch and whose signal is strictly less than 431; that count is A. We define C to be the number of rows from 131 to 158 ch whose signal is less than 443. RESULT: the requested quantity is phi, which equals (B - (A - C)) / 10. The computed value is -0.40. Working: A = 9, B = 5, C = 0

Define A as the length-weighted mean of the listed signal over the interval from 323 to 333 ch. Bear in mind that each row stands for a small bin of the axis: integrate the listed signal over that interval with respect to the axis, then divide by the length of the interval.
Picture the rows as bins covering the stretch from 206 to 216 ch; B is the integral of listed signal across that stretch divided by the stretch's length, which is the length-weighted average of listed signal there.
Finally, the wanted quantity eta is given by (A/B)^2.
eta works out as 0.77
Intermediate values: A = 436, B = 498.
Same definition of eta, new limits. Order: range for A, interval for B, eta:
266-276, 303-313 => 0.98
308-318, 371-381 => 1.24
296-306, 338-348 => 0.85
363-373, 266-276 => 0.89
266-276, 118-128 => 0.96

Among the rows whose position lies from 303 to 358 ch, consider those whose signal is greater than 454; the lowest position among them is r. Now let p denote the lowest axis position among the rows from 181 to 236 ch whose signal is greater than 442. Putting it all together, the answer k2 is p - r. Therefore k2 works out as -155.0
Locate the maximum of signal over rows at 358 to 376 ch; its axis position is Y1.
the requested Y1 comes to 367.0 ch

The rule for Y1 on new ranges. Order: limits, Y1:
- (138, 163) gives 147.0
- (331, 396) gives 352.0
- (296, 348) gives 347.0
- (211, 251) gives 217.0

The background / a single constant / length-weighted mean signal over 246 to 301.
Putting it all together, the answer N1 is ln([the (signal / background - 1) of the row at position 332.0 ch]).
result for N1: -3.8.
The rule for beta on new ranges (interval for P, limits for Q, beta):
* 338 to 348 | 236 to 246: -427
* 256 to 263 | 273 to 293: -411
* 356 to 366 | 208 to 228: -382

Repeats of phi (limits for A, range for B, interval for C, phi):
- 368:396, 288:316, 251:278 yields 0.30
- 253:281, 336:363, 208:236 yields 0.00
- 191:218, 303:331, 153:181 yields 0.90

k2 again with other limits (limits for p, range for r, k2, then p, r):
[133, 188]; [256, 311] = -150.0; 134.5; 284.5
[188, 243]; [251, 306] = -87.5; 197.0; 284.5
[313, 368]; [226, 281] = 102.5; 329.5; 227.0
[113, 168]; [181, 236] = -72.5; 124.5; 197.0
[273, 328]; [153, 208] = 130.0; 284.5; 154.5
